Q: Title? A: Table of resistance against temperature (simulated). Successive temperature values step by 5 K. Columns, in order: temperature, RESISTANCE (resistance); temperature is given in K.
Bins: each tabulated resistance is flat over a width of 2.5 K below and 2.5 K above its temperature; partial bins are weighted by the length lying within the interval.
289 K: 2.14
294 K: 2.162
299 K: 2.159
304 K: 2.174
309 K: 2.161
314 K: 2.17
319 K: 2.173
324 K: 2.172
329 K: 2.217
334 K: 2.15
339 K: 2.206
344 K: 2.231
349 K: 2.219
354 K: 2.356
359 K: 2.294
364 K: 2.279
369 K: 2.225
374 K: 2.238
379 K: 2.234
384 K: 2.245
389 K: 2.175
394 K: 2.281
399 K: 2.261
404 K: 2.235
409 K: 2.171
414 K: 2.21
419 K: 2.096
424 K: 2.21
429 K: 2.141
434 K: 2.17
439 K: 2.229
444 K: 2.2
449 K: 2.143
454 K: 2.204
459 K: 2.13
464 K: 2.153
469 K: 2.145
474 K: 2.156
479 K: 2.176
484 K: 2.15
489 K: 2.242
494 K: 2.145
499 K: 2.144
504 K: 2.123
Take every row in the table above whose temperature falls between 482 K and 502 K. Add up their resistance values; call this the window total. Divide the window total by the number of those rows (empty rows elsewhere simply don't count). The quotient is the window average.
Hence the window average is 2.17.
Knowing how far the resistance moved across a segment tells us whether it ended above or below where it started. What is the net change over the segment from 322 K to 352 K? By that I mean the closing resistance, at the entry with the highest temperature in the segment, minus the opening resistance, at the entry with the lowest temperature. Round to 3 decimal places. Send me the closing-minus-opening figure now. 0.047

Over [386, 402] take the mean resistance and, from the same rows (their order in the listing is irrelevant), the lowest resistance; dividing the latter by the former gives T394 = 0.971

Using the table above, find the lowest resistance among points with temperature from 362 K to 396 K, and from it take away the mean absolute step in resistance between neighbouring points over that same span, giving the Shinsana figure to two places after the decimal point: 2.13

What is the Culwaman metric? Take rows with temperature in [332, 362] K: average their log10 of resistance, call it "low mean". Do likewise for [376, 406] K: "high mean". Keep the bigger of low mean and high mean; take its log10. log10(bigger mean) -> -0.455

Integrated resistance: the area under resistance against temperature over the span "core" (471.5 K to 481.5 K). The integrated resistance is 22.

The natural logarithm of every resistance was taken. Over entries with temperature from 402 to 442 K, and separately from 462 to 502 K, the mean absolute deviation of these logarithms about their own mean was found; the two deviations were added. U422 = 0.028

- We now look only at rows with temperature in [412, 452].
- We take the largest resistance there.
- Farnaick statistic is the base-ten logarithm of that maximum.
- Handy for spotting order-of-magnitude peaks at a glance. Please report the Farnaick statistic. 0.348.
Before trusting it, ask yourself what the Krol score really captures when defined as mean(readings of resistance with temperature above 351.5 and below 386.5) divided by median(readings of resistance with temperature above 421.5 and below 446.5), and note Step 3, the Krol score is 1.03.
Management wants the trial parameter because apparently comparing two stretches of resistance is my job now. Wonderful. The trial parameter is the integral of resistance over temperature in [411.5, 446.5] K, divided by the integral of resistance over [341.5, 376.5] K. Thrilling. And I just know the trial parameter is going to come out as 0.963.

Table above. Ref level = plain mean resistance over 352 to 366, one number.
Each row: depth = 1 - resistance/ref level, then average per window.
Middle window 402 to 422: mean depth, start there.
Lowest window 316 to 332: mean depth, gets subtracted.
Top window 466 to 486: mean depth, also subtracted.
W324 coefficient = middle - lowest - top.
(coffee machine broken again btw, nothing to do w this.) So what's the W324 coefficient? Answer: -0.062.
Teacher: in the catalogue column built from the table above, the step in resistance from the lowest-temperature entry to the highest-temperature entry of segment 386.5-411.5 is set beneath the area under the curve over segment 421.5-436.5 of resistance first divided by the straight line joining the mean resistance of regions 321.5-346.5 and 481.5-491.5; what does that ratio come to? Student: -3712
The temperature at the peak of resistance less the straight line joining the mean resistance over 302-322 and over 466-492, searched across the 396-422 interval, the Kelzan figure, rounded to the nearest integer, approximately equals 399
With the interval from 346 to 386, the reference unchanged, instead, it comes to 354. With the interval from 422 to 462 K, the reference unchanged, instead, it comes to 439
